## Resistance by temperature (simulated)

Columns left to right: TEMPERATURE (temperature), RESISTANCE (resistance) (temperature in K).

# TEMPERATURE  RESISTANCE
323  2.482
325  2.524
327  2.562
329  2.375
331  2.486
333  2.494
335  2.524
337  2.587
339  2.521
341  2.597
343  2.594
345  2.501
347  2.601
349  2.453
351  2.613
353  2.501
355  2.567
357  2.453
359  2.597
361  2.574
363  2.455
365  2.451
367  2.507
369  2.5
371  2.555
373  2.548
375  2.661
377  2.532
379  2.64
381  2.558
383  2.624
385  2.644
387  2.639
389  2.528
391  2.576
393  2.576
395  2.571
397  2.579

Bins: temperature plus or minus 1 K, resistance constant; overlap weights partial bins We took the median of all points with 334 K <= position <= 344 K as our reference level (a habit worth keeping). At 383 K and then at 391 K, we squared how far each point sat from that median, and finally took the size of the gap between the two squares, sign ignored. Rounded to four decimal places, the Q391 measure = 0.0012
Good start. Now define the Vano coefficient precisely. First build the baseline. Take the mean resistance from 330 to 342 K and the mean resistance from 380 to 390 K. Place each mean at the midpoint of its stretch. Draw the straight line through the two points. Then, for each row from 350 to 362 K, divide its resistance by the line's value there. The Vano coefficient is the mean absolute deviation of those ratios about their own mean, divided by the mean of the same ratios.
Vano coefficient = 0.019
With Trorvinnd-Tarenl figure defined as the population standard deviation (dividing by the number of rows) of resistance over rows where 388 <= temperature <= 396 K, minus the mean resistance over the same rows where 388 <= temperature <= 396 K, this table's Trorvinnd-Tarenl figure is -2.54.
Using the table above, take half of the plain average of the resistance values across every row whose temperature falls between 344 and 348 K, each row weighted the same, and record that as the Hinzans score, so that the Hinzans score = 1.28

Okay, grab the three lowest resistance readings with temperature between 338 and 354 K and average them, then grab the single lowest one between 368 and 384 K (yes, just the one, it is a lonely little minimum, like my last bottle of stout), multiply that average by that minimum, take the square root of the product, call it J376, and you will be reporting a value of 2.49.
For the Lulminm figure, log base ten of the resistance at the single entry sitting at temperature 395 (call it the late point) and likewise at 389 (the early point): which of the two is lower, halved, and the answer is 0.201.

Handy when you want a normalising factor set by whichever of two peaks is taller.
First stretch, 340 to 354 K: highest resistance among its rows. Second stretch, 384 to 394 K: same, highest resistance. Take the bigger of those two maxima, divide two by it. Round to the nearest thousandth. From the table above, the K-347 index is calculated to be 0.756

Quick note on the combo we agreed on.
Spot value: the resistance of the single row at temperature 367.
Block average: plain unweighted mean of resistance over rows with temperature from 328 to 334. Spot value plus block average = 4.96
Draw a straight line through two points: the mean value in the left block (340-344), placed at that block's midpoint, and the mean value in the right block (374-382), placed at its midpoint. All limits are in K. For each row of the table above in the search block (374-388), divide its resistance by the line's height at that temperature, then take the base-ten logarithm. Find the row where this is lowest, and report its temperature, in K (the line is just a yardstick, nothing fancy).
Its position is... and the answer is 377 K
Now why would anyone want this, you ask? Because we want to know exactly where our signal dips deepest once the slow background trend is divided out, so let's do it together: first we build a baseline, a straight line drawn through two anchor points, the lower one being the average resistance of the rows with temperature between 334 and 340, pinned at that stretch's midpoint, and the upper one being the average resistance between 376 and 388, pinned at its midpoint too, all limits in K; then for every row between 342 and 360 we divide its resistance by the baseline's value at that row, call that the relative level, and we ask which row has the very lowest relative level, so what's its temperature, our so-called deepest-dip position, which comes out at 357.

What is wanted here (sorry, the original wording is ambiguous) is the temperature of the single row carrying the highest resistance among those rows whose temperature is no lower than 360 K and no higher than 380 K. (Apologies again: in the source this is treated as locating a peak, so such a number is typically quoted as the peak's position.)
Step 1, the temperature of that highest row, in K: 375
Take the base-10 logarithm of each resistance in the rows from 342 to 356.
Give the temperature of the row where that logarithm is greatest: 351 K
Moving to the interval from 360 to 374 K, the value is 361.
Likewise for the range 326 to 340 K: 337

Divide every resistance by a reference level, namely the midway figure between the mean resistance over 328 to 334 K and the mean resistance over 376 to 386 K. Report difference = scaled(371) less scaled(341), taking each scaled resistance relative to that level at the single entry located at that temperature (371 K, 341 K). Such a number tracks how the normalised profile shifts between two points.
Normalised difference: -0.02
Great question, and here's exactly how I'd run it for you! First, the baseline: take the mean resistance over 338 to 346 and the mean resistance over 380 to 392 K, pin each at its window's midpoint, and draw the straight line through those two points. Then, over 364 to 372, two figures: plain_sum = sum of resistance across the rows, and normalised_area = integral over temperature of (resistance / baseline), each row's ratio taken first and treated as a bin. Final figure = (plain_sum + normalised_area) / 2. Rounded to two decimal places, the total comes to 8.89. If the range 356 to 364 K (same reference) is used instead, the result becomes 8.96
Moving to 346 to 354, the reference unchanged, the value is 9.05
